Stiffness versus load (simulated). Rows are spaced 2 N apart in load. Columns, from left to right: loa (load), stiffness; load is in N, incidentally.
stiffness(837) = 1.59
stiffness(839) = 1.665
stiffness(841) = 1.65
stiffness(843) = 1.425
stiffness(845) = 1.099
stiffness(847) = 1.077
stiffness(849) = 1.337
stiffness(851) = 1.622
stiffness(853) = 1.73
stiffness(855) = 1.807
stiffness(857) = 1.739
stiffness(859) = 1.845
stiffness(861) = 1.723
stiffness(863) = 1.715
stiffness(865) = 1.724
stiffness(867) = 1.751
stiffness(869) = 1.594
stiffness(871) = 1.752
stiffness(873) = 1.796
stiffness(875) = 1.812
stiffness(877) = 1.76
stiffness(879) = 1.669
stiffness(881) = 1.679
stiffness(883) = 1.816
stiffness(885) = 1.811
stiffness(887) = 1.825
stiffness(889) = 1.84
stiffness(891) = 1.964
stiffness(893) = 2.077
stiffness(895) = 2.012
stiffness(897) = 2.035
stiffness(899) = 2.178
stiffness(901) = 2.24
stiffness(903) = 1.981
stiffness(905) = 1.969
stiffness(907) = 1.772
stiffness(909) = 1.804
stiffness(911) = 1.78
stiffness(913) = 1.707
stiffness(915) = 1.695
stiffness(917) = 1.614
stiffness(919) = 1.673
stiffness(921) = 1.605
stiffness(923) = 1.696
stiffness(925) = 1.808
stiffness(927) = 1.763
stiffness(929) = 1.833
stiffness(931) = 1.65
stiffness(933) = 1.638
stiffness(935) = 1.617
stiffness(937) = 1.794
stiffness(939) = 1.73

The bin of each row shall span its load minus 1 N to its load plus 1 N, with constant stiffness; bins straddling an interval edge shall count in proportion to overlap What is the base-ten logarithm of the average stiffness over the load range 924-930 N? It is 0.256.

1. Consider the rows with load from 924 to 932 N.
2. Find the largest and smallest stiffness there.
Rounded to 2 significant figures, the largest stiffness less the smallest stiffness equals 0.18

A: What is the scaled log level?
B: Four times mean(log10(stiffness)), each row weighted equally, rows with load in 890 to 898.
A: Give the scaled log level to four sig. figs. 1.223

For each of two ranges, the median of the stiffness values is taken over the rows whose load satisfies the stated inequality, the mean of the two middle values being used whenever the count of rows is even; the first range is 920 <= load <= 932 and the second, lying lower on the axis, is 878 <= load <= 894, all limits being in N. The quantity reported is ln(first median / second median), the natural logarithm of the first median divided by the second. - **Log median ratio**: -0.1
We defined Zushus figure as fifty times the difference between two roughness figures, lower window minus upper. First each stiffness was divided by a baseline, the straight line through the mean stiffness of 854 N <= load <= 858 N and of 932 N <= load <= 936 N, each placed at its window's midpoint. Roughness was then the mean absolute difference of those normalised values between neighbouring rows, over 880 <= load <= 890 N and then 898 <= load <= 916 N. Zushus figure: -1.14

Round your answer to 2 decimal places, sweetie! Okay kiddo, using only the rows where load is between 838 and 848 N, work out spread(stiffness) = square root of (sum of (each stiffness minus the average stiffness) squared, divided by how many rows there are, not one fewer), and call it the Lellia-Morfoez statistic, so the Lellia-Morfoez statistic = 0.26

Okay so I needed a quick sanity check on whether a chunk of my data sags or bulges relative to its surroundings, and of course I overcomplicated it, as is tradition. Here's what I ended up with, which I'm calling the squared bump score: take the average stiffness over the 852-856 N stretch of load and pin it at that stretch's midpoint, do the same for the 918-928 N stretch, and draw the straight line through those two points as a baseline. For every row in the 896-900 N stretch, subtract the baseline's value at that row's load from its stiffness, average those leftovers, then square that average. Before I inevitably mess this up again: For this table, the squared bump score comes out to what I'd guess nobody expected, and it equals 0.14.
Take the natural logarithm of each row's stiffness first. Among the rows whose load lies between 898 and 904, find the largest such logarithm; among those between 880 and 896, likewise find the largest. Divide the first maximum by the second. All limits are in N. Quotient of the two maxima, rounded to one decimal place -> 1.1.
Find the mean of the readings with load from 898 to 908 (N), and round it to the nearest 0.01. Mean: 2.03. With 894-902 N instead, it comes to 2.12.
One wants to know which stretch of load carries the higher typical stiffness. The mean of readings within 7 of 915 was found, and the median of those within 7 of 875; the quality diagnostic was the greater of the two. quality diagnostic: 1.75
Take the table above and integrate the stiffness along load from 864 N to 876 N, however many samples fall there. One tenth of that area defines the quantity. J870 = 2.09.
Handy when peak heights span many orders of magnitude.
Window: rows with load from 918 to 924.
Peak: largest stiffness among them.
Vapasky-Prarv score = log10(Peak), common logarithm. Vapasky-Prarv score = 0.229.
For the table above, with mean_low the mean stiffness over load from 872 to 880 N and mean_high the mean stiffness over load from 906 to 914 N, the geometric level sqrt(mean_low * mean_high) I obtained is 1.76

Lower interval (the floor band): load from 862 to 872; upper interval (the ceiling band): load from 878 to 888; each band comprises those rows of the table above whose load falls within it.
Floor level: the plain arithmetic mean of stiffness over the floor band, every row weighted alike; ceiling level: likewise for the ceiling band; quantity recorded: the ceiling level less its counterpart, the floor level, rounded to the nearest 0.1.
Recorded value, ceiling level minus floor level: 0.1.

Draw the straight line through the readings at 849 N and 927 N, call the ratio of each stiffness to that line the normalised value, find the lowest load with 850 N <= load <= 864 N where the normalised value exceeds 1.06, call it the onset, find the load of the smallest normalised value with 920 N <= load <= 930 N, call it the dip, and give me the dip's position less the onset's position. 70 N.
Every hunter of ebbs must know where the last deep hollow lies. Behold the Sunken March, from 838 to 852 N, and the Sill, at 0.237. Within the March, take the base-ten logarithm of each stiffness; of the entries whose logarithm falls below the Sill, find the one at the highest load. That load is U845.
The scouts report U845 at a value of 851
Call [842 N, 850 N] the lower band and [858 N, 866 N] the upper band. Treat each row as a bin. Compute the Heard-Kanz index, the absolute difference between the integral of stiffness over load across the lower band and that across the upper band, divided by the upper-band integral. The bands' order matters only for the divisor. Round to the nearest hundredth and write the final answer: 0.30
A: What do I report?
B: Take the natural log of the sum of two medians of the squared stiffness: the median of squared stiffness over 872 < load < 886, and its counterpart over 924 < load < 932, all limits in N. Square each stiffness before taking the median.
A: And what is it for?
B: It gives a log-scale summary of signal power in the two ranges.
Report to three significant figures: 1.86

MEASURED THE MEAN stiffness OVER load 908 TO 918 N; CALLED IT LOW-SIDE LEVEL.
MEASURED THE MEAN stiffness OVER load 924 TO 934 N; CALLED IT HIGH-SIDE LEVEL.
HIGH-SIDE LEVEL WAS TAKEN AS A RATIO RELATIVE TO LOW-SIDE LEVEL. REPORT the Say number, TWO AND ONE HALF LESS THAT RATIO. 1.49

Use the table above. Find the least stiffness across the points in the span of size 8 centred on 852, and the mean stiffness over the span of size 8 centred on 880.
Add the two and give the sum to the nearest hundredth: 3.07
